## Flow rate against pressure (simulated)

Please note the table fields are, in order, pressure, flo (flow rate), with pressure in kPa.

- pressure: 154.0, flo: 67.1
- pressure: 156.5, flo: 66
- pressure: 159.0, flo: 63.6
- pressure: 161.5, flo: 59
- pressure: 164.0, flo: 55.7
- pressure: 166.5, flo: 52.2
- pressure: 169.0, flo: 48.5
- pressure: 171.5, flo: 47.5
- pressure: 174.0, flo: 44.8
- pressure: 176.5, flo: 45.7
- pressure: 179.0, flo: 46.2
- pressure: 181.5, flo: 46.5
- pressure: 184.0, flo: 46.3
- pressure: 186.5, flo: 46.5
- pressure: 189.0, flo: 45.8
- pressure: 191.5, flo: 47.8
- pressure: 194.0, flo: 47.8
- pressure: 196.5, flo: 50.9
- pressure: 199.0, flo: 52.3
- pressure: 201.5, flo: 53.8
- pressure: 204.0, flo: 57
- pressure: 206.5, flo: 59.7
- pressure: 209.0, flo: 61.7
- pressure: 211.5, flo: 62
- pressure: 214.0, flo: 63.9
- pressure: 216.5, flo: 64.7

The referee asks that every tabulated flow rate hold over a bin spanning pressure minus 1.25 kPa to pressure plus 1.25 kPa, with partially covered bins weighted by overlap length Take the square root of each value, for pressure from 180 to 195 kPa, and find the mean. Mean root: 6.84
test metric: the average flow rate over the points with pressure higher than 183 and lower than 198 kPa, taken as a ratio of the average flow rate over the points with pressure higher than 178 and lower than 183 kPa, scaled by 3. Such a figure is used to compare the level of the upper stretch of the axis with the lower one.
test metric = 3.08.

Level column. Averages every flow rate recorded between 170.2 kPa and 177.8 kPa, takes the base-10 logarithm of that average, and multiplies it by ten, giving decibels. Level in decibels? 16.6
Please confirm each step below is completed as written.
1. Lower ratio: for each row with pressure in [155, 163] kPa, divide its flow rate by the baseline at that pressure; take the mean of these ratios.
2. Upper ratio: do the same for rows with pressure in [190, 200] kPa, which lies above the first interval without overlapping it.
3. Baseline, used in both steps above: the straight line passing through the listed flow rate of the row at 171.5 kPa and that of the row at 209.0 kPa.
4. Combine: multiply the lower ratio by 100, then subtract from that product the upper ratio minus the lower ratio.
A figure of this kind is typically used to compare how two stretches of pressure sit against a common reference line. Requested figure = 148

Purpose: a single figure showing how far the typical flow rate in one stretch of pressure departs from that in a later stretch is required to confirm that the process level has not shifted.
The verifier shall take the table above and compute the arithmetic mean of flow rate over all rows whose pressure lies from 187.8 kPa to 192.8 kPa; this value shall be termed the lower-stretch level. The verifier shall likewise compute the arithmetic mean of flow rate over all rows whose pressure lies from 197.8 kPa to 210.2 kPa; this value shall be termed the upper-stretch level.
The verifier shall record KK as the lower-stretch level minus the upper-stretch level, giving -10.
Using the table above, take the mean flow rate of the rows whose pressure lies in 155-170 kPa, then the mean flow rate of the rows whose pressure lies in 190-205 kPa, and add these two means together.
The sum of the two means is 109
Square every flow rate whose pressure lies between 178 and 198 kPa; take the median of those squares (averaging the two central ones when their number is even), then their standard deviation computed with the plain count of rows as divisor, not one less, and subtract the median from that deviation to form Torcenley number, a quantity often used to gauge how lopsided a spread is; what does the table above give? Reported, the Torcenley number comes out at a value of -2012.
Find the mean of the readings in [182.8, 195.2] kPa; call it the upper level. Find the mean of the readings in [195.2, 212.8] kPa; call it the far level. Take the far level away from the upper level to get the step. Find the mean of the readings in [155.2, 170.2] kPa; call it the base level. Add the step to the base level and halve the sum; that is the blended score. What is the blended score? 23.8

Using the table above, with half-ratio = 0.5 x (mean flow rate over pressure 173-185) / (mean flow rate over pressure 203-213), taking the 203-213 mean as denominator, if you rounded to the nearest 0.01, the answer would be 0.38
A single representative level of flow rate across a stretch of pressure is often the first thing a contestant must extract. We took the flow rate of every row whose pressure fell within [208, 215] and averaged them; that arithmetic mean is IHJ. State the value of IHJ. 63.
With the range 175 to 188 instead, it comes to 46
